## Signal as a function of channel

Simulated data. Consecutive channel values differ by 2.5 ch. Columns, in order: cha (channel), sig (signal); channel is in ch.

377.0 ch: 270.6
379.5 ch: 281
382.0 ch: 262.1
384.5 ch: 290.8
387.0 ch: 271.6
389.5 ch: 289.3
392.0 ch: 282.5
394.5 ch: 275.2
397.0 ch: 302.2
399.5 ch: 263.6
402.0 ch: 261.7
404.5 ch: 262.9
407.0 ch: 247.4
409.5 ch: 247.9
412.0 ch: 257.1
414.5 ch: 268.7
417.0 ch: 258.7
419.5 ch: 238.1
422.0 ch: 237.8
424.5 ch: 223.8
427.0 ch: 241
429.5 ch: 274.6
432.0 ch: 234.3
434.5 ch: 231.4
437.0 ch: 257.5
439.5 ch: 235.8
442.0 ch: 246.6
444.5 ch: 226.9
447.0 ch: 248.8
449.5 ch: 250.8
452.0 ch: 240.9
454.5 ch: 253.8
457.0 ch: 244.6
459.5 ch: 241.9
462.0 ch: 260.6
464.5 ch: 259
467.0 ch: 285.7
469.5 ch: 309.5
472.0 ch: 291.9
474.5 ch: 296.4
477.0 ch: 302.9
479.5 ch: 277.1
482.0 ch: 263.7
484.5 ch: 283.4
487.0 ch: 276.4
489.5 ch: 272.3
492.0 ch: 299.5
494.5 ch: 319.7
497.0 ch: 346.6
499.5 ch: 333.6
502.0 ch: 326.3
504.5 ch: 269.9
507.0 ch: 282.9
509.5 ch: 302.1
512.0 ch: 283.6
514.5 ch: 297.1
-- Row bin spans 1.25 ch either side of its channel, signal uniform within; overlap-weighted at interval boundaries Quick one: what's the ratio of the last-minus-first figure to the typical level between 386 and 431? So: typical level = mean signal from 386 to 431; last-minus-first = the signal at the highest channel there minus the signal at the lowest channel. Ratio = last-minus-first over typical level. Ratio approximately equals 0.011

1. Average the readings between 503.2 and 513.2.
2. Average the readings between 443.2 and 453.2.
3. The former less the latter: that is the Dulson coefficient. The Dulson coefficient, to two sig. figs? 43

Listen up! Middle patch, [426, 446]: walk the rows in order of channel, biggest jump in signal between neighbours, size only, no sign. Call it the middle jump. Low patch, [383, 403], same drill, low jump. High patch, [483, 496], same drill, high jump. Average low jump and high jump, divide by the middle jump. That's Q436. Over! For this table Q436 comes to 0.8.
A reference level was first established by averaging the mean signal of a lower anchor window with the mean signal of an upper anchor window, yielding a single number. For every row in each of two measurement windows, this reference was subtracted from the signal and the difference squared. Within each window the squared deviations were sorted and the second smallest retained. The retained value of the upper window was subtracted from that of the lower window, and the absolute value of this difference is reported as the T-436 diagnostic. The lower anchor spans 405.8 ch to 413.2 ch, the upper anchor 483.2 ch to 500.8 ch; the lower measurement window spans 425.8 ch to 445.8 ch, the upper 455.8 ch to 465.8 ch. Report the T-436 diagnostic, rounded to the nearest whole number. 58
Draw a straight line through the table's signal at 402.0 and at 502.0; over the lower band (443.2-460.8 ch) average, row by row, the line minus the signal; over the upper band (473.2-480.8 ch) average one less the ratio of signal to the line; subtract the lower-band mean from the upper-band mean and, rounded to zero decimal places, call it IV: -50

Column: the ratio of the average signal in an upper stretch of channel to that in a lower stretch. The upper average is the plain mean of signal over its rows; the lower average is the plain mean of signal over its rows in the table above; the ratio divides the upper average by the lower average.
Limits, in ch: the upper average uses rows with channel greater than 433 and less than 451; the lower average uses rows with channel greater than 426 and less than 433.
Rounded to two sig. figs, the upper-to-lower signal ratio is 0.97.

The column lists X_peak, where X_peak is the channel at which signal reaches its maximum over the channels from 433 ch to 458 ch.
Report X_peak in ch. 437.0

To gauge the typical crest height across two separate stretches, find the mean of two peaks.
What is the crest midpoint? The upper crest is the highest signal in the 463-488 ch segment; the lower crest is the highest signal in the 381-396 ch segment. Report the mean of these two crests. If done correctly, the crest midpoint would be 300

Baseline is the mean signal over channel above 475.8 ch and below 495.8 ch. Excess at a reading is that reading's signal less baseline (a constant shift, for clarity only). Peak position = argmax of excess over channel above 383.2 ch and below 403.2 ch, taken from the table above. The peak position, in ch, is 397.0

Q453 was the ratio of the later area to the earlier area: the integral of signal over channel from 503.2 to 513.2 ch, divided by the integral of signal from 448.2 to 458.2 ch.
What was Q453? 1.15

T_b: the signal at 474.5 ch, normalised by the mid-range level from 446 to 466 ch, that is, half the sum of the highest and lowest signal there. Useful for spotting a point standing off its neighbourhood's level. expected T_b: 1.18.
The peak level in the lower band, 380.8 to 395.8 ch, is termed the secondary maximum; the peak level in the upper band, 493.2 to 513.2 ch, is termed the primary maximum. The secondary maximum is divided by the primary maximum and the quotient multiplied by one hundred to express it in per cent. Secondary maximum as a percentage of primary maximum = 84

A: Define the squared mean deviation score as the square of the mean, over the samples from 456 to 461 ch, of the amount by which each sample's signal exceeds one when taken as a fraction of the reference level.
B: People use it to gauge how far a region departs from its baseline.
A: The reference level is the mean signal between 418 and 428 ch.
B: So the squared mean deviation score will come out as 0.001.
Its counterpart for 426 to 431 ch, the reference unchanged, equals 0.009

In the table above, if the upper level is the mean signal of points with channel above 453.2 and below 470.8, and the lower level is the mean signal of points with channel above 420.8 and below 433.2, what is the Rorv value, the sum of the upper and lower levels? 507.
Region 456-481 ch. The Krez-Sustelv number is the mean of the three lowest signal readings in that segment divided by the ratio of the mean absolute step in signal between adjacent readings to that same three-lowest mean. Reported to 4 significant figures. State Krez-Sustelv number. 4345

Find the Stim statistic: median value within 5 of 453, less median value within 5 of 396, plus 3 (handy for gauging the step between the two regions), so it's -28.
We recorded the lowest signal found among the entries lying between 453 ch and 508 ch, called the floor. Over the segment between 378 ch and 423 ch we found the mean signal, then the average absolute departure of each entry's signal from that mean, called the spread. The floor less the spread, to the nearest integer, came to 228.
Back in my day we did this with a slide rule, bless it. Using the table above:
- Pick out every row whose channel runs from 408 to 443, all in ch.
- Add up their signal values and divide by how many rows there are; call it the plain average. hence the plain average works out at 247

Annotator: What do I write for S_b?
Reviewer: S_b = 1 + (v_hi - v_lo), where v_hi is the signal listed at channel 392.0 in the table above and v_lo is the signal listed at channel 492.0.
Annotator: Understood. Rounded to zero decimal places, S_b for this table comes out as -16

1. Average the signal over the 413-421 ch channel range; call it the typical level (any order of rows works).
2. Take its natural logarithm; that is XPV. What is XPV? 5.54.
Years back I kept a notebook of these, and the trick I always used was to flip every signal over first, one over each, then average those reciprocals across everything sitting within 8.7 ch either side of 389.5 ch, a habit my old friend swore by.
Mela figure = 0.0036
